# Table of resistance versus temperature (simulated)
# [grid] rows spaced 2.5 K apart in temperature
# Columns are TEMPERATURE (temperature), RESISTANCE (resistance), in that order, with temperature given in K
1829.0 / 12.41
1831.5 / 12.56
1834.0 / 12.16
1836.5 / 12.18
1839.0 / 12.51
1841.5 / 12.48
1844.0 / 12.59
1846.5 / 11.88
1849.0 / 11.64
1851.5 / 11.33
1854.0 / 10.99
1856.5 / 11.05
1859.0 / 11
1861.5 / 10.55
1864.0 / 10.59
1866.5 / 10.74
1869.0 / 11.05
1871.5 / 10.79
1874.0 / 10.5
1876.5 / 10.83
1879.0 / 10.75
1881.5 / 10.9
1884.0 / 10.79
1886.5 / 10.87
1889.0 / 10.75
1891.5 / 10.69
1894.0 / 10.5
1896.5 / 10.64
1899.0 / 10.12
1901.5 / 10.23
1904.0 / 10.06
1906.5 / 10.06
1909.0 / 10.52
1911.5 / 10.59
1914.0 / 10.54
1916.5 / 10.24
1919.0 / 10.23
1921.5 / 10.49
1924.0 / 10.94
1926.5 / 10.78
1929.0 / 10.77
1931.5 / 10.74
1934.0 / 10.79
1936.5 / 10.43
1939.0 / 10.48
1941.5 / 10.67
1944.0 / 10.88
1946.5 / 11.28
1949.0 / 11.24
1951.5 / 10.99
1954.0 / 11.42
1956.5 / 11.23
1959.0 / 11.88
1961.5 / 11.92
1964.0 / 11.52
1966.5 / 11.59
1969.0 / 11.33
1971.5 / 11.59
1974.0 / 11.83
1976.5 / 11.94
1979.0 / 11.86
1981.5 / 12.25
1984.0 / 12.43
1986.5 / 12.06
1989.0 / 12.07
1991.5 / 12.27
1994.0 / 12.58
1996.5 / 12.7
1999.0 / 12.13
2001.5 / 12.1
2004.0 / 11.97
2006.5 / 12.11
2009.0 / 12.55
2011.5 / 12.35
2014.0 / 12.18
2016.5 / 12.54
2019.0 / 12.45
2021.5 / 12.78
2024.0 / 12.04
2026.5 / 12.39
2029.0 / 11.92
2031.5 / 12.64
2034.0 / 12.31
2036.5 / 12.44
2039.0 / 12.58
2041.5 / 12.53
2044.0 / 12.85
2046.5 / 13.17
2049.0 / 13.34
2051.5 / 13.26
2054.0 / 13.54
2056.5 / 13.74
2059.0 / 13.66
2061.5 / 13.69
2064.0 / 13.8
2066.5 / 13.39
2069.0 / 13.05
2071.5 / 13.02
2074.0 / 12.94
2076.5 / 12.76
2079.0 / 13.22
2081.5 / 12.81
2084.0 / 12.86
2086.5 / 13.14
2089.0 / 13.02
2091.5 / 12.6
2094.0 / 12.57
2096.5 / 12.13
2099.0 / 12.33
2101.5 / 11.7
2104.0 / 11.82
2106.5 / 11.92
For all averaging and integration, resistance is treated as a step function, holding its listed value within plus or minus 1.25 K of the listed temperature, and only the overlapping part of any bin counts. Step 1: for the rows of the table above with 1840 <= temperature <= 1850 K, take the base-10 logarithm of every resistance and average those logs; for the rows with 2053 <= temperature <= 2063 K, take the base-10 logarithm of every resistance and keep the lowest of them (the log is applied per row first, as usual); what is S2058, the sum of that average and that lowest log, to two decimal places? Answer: 2.22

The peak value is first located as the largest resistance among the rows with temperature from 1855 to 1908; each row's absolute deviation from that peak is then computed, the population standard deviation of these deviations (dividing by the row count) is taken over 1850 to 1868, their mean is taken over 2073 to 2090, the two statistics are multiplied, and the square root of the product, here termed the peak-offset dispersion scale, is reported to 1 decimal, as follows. 0.6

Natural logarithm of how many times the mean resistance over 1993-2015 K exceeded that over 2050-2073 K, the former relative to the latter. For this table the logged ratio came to -0.09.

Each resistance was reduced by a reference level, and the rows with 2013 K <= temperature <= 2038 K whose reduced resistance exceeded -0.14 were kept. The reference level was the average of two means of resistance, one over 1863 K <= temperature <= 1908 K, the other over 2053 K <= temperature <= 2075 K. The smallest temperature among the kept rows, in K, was 2014.0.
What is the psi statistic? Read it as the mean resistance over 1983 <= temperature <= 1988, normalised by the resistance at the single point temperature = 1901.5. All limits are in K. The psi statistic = 1.20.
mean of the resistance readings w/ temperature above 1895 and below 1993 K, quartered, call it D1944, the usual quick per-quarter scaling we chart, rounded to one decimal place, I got 2.8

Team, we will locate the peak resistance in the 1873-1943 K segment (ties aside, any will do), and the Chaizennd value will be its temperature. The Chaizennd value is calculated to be 1924.0 K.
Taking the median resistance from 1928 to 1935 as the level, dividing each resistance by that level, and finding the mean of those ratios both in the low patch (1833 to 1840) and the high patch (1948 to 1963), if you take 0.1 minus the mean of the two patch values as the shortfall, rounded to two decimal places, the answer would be -1.00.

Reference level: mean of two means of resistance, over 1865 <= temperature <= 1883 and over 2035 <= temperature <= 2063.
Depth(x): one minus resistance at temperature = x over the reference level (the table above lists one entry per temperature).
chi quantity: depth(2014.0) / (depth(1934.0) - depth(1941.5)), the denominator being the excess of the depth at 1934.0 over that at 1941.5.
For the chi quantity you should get 1.7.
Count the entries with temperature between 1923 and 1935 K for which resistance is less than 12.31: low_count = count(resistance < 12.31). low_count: 5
